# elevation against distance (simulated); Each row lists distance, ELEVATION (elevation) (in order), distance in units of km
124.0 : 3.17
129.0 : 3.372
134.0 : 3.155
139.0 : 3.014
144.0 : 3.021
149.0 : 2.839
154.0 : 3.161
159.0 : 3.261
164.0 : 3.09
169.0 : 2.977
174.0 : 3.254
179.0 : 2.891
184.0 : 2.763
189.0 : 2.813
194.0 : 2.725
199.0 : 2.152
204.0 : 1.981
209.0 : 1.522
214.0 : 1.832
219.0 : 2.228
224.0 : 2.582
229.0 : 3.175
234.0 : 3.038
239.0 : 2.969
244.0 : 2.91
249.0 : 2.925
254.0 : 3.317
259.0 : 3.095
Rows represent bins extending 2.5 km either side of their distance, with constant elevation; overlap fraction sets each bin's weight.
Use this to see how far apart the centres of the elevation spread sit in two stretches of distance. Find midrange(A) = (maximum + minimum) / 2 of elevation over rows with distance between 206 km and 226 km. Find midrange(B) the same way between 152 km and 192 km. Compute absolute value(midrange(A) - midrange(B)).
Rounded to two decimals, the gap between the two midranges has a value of 0.96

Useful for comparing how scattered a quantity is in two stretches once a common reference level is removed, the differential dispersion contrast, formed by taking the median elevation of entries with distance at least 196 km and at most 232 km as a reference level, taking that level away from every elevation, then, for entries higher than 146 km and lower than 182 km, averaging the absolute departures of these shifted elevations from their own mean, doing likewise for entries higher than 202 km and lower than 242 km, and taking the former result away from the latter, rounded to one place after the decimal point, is 0.4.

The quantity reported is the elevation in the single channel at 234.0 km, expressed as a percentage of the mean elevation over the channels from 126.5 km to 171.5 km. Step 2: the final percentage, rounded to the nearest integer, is 98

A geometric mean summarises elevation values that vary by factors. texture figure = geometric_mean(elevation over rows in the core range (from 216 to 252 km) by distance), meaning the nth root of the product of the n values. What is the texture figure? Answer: 2.8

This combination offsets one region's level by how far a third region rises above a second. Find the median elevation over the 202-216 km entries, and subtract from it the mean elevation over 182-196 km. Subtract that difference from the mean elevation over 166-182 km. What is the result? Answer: 4.0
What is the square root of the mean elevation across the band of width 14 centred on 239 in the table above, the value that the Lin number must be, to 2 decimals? 1.72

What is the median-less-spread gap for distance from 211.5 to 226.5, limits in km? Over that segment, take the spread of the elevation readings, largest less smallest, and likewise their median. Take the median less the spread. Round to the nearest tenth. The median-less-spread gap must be 1.5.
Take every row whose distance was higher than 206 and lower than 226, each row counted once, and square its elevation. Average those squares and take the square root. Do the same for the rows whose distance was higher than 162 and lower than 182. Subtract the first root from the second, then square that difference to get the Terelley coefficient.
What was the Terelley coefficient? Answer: 0.95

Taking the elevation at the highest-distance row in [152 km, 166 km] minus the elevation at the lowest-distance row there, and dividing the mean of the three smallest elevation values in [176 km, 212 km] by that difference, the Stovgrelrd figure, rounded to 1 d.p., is -26.5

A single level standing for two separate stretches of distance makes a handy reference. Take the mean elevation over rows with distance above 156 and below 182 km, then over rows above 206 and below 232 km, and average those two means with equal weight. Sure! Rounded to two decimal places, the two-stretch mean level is 2.68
